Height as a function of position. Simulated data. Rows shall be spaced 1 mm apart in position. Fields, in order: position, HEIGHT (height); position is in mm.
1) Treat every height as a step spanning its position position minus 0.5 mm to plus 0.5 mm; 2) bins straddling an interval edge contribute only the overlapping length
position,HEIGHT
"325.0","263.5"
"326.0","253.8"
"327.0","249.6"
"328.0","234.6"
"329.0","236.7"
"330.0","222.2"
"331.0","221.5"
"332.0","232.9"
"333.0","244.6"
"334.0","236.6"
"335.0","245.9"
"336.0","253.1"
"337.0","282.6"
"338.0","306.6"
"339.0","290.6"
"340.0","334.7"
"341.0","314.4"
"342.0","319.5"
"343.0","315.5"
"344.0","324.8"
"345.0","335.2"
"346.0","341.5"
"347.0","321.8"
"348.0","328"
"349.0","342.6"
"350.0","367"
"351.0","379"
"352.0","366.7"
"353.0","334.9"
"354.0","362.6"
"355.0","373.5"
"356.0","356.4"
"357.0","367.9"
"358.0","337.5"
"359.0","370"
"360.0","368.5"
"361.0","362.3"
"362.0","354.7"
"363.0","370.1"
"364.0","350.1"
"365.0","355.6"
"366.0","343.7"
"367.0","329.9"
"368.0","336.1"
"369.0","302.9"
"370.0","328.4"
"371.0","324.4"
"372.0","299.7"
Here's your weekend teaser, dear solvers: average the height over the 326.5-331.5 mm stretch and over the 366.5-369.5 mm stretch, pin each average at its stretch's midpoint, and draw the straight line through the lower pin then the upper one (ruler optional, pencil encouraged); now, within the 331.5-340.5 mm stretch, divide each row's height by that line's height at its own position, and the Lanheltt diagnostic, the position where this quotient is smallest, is 334.0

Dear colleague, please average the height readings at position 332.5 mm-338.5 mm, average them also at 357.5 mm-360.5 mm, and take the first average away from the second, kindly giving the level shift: 97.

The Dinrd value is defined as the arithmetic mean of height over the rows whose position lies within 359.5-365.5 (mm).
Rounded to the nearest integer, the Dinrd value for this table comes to 360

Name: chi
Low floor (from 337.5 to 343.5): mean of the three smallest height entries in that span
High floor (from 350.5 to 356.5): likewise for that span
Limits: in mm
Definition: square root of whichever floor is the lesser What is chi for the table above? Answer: 17.4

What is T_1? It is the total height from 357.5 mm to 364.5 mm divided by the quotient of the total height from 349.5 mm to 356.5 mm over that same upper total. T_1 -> 2487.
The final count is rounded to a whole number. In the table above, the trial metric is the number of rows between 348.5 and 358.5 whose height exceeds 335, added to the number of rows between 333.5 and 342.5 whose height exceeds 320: 10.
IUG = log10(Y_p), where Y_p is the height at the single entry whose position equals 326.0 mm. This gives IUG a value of 2.40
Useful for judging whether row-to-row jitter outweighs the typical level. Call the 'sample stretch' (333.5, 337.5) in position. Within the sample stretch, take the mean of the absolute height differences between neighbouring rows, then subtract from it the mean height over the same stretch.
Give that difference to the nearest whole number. -239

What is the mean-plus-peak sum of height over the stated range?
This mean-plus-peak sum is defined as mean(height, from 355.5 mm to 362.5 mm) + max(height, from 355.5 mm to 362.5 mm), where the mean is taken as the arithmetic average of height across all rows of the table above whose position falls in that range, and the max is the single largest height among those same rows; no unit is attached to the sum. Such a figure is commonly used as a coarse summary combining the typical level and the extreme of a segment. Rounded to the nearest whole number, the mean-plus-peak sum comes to 730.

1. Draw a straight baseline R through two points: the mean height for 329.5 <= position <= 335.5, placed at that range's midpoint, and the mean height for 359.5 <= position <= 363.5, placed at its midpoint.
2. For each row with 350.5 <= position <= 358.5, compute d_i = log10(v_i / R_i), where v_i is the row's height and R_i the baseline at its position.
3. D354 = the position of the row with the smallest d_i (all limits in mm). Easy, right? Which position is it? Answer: 358.0 mm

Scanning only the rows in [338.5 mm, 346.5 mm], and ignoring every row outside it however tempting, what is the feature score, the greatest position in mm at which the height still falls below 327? 344.0 mm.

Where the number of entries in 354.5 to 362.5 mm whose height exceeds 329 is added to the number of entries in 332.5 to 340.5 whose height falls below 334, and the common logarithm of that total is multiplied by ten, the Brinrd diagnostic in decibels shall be 11.8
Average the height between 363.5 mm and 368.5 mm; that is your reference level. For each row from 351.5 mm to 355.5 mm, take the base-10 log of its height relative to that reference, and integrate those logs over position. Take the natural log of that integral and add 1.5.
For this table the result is -1.03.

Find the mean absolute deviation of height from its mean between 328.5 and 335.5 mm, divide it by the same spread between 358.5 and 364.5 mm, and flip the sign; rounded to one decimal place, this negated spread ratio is -1.1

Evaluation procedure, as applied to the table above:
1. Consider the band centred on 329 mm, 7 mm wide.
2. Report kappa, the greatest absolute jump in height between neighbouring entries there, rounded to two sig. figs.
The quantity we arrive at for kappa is 15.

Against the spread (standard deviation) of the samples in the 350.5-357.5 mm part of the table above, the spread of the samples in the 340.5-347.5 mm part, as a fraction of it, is 0.71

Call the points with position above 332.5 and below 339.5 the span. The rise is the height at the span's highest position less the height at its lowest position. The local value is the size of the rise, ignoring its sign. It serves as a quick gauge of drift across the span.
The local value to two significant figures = 46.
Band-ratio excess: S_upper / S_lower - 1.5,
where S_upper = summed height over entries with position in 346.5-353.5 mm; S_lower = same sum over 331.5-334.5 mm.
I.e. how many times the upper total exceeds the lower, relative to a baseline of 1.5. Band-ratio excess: 1.9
